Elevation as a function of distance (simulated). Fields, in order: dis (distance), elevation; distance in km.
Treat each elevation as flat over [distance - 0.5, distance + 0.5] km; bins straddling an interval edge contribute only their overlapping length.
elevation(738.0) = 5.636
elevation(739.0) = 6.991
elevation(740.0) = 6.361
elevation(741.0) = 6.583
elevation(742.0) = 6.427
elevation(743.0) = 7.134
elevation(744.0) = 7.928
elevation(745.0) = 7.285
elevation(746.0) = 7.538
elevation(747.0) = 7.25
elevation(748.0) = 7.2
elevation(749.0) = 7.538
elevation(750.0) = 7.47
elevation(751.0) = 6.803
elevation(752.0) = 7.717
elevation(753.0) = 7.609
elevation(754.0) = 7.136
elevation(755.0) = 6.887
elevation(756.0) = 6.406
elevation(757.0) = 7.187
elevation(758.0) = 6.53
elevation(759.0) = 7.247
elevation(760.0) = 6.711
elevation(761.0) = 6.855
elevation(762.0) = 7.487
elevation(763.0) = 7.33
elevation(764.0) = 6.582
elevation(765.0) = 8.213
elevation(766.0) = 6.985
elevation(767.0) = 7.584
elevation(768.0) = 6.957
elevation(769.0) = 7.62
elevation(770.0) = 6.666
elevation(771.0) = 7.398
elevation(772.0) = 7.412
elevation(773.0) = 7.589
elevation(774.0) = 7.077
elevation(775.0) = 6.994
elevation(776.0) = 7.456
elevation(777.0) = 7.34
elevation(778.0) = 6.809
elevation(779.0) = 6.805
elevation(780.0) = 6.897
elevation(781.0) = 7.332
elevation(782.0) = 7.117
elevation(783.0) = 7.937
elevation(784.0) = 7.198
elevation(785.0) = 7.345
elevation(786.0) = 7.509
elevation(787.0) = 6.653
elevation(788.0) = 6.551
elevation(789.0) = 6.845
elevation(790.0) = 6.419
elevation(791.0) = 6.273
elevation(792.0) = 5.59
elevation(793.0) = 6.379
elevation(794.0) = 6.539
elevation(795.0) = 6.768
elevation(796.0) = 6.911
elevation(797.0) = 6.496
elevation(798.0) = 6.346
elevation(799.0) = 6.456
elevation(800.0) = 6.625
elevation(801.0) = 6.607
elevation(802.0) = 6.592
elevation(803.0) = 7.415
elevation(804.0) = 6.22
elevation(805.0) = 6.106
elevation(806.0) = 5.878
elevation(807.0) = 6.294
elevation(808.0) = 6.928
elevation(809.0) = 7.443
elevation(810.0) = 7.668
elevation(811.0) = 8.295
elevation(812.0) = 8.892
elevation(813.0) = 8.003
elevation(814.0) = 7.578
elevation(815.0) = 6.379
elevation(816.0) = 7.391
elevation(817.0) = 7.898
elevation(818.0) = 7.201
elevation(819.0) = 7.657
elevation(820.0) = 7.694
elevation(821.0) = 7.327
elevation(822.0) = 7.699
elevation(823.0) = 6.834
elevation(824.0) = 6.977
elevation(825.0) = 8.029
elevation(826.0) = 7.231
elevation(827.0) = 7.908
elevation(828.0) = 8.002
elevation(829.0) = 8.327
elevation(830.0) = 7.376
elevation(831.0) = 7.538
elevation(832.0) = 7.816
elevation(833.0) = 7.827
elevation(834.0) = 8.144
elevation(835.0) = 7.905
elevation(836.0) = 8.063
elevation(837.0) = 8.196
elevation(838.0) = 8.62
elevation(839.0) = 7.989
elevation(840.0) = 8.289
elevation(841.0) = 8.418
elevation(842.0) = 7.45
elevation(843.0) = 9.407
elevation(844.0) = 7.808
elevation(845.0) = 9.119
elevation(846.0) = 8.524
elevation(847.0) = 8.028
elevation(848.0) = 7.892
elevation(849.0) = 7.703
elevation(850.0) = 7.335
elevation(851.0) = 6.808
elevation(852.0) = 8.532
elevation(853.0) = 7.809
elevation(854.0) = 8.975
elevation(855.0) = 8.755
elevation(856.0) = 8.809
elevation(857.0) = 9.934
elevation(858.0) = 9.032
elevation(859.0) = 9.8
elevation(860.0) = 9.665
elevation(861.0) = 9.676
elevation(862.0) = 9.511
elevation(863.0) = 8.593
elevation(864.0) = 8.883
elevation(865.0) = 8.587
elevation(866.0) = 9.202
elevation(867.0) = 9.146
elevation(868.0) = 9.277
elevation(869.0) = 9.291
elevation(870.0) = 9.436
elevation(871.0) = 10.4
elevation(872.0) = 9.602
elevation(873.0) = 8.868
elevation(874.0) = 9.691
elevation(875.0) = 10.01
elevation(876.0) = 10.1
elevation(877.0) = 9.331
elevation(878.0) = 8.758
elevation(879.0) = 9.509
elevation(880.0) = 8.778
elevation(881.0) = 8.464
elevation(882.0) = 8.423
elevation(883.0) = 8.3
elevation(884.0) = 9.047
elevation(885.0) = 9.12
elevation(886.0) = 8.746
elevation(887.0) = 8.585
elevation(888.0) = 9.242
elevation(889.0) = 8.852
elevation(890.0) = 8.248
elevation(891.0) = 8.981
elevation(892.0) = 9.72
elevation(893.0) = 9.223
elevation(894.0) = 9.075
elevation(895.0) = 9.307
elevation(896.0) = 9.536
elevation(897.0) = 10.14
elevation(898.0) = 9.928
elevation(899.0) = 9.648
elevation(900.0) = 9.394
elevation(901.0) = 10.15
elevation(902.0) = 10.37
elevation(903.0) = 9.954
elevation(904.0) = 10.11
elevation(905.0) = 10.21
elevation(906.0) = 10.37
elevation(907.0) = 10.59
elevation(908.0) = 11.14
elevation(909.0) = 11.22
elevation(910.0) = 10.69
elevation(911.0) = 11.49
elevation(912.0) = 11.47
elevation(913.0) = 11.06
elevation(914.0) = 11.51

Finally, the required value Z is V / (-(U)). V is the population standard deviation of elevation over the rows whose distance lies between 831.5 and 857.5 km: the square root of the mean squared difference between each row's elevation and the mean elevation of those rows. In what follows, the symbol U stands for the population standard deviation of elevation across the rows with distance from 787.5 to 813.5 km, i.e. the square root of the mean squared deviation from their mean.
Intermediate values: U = 0.74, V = 0.66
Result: -0.9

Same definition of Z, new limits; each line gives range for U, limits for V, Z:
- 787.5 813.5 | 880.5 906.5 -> -0.9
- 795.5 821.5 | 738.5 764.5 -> -0.6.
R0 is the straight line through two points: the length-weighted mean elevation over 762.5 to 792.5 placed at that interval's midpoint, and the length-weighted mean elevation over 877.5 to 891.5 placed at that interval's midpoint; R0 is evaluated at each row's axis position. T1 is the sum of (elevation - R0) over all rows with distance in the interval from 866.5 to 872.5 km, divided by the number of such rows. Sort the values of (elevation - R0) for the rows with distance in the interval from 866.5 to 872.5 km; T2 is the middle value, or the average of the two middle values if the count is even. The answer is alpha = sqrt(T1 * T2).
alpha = 0.9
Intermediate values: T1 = 1.0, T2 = 0.8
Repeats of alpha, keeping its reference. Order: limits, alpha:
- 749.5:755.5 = 0.6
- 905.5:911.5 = 1.7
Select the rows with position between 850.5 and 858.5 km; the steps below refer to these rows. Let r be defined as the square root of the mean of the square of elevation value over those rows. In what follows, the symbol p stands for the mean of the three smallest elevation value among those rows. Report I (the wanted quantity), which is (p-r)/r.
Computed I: -0.105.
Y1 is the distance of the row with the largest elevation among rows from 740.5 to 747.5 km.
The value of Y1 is 744.0 km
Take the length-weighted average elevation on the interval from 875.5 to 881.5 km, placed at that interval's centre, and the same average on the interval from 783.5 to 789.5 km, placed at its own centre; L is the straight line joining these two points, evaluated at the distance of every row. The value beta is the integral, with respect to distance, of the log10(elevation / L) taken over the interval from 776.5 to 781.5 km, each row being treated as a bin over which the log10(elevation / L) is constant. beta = 0.06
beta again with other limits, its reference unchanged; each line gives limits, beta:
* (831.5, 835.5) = -0.04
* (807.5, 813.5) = 0.09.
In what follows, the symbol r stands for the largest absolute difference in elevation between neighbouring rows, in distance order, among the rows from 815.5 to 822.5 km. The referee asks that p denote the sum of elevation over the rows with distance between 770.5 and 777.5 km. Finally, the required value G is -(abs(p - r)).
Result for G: -50.6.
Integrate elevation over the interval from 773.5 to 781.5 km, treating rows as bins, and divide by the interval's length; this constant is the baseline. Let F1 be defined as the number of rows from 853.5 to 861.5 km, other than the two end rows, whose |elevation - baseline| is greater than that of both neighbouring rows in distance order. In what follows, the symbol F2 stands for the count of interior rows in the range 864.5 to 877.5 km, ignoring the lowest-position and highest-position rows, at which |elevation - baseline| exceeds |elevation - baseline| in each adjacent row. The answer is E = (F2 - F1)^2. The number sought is 1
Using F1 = 2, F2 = 3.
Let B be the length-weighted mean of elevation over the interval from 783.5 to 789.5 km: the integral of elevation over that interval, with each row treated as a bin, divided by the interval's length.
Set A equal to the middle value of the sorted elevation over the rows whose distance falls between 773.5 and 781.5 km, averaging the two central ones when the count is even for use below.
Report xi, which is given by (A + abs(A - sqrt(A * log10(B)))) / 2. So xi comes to 5.82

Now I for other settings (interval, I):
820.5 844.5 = -0.112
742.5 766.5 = -0.099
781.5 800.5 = -0.101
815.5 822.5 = -0.033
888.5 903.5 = -0.087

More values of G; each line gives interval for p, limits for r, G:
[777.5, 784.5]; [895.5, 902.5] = -49.3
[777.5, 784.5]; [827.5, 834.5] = -49.1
